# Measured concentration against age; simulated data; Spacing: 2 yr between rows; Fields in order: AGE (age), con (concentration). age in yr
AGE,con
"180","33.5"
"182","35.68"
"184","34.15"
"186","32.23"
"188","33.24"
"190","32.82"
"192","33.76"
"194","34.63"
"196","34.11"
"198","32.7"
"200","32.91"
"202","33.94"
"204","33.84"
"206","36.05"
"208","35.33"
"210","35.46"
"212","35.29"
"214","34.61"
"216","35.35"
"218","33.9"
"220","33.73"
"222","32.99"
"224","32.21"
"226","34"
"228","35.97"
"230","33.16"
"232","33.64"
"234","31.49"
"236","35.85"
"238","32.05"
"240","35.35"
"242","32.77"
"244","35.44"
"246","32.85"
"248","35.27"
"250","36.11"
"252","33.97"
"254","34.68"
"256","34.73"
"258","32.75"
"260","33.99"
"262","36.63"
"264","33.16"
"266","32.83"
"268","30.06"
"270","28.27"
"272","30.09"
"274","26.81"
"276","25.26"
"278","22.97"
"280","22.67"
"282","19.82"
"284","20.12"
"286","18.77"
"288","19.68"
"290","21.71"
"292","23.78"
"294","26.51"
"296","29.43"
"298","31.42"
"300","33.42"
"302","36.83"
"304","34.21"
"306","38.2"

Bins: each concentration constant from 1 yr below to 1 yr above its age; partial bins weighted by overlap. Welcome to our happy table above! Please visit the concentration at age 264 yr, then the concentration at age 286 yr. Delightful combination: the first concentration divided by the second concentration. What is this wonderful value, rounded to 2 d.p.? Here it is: 1.77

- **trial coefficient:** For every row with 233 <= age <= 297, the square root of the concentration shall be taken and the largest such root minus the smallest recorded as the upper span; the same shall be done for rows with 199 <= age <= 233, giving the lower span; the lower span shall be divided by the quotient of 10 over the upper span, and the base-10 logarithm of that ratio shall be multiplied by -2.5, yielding 3.1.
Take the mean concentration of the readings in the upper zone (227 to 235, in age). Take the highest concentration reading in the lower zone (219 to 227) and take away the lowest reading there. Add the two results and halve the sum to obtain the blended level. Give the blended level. 17.7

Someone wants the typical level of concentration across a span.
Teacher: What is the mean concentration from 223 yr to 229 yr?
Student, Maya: 34.1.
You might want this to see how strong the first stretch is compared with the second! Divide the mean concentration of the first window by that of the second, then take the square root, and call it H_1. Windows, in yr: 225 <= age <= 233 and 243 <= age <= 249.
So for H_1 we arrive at 1.00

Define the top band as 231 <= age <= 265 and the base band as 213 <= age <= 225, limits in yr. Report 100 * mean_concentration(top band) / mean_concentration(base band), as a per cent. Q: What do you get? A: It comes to 101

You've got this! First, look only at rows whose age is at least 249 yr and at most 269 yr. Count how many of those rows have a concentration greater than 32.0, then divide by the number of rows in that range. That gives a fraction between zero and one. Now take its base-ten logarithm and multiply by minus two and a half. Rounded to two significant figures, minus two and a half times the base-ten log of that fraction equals 0.11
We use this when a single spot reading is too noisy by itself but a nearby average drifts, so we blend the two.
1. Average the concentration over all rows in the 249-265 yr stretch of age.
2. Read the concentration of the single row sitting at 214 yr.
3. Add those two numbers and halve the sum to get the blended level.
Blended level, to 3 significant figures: 34.6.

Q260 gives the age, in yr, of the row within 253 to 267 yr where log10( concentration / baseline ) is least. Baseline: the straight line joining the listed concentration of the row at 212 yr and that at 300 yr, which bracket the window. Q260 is 258 yr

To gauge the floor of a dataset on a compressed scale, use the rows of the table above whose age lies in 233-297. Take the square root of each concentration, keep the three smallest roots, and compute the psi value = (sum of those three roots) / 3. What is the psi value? 4.41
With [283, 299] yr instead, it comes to 4.42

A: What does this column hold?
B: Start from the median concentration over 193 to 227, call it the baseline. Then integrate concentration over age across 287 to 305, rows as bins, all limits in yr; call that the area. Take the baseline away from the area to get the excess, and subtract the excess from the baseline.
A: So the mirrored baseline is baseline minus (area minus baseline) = -446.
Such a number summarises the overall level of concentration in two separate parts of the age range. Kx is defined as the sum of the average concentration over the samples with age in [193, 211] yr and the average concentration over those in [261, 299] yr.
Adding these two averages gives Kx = 61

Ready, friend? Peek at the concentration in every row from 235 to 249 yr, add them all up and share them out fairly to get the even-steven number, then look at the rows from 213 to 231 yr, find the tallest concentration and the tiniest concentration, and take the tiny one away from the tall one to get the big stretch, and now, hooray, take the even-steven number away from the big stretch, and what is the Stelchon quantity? -30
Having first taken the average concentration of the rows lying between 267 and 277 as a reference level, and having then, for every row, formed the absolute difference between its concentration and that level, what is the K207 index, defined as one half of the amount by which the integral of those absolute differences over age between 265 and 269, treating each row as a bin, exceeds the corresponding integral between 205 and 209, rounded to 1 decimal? -8.5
